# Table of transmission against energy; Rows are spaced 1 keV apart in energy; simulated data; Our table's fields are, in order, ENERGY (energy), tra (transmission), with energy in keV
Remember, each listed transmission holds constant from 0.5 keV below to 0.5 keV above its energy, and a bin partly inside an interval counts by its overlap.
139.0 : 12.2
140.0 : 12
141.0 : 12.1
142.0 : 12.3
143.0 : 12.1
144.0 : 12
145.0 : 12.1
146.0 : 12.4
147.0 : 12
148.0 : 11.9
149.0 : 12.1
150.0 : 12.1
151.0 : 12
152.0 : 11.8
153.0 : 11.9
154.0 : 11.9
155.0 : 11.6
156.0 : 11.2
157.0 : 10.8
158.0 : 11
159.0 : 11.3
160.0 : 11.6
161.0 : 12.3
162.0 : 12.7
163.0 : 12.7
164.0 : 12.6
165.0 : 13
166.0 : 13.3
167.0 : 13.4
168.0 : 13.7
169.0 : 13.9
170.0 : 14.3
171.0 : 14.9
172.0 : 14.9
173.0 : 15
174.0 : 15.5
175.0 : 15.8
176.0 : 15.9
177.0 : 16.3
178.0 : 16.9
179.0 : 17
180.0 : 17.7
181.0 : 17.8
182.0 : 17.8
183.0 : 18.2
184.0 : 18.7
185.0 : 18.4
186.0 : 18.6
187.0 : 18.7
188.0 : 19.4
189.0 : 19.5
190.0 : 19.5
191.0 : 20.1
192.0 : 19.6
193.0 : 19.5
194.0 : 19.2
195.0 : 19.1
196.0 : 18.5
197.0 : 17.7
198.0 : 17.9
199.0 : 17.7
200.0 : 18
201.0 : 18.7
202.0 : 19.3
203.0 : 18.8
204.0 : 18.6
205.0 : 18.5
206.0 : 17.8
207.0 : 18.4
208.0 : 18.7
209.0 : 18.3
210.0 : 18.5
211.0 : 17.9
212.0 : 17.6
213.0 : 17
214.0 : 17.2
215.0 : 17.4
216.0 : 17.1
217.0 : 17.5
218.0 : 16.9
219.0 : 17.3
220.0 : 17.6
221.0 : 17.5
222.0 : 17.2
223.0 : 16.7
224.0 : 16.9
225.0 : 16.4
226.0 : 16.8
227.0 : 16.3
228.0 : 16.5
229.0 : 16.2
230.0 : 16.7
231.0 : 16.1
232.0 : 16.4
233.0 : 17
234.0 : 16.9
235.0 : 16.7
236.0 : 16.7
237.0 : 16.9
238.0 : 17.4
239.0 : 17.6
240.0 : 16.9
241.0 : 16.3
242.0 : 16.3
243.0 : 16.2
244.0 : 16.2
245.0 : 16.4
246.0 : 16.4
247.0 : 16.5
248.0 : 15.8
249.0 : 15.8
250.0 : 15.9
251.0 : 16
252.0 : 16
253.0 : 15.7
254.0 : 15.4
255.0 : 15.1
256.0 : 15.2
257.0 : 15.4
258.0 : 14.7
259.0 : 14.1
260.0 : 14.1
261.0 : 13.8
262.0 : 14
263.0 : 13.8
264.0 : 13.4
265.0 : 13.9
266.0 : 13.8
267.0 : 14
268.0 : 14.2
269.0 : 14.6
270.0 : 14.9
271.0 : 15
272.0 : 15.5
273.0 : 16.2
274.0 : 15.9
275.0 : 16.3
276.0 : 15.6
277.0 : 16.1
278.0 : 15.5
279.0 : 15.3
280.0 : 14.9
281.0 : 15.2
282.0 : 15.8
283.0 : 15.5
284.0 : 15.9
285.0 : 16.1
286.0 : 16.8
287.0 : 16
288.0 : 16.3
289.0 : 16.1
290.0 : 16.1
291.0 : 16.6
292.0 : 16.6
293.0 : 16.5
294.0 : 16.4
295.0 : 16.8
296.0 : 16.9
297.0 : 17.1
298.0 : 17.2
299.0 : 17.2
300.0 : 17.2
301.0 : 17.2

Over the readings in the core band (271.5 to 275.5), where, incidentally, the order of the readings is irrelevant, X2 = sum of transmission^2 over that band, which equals 1021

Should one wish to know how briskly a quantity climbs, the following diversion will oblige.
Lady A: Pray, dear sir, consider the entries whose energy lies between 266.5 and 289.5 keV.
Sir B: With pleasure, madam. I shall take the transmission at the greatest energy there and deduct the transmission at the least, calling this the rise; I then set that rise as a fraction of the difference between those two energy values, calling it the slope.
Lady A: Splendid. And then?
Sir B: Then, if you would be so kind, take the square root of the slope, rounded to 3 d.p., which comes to 0.309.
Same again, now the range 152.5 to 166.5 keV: 0.328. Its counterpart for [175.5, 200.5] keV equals 0.296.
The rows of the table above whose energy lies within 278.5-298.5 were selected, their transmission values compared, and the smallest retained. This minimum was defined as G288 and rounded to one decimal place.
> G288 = 14.9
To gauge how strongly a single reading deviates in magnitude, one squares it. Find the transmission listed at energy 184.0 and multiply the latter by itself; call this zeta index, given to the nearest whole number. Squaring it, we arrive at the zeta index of 350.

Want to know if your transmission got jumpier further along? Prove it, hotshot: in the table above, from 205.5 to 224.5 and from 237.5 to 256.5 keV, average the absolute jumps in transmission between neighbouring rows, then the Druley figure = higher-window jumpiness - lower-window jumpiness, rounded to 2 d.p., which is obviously -0.15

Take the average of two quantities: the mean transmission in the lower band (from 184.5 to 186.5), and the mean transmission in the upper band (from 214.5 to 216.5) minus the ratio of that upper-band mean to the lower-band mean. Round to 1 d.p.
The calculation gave 17.4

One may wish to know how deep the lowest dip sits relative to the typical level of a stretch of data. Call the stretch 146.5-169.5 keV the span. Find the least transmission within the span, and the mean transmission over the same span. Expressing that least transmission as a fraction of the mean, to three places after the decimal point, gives 0.885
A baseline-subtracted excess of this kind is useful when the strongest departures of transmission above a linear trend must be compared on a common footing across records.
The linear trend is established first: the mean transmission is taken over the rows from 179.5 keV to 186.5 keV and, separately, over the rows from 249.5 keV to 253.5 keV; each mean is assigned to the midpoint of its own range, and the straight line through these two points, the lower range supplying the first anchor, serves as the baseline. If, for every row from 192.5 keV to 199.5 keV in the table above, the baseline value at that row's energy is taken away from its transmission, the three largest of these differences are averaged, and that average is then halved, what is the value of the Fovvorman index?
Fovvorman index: 0.73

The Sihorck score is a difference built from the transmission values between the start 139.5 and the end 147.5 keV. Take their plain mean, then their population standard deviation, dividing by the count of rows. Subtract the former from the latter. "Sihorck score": -12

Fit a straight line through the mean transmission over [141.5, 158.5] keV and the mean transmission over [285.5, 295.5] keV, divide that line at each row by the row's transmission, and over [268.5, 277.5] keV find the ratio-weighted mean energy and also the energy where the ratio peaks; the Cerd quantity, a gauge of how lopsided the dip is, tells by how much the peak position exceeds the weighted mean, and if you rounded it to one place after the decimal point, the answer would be -3.9 keV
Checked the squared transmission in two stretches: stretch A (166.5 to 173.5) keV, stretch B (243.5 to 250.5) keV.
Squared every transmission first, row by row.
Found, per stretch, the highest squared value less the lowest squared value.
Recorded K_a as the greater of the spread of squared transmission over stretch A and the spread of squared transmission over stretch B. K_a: 45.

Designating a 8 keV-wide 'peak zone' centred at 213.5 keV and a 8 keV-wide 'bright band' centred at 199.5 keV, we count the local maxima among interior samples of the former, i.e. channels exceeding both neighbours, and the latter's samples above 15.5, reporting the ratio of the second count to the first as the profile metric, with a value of 8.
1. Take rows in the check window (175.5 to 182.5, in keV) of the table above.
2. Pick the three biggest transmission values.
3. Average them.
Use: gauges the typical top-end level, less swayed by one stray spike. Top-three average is 17.8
